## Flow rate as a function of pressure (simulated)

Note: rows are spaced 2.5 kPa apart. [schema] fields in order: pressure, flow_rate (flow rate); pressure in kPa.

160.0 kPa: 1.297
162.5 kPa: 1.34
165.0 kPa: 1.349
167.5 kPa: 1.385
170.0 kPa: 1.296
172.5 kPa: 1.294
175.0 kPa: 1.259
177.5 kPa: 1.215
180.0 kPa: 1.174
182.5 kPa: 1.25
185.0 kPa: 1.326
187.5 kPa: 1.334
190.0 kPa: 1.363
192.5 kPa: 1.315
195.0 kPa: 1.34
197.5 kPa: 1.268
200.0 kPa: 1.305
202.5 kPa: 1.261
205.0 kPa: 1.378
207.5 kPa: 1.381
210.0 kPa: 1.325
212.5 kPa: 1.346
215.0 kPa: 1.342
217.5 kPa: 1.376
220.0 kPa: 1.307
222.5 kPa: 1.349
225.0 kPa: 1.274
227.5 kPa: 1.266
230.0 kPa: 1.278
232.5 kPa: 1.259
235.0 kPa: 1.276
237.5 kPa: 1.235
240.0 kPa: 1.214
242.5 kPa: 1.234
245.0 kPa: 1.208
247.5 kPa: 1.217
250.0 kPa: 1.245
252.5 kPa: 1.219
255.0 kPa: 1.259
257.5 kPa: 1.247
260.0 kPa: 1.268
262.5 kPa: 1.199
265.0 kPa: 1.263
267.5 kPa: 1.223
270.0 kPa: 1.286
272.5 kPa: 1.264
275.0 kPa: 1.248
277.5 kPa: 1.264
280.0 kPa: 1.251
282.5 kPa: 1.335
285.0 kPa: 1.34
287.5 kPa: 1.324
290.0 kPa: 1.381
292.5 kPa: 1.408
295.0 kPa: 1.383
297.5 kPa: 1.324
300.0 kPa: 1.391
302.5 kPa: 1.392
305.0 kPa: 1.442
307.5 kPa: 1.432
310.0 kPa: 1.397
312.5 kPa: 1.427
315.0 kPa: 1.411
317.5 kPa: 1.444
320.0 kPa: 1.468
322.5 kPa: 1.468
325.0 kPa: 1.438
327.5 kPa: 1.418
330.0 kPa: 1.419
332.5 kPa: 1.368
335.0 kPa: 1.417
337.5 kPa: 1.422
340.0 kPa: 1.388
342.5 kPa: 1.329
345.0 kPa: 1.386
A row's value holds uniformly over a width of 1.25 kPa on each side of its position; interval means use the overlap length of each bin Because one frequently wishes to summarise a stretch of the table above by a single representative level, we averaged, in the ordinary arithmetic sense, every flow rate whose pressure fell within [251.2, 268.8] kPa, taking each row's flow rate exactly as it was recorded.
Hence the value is 1.24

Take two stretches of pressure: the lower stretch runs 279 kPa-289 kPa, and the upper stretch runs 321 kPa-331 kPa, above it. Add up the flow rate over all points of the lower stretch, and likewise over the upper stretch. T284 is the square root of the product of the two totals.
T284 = 5.49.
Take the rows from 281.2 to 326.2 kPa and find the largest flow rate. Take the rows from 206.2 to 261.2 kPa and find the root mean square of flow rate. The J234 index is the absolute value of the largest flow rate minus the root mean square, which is 0.19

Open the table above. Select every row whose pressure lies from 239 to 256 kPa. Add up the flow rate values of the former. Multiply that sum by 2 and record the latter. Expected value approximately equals 17.2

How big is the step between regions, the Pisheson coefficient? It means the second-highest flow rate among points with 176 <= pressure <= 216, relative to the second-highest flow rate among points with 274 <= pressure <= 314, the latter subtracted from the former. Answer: -0.054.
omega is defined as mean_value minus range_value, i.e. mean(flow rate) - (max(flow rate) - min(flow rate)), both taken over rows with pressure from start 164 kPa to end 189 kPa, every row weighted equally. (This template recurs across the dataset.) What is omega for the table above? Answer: 1.08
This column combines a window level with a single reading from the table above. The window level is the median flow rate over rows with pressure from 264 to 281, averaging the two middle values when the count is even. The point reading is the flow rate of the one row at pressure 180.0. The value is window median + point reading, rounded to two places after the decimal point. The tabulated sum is 2.44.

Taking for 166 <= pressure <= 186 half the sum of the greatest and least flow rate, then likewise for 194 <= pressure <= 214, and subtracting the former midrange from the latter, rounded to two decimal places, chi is 0.04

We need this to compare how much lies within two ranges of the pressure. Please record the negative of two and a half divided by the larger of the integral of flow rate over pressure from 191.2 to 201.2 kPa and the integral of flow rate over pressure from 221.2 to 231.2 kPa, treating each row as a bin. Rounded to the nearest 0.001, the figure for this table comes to -0.191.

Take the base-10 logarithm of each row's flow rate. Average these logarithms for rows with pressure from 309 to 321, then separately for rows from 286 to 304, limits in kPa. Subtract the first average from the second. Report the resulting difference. -0.02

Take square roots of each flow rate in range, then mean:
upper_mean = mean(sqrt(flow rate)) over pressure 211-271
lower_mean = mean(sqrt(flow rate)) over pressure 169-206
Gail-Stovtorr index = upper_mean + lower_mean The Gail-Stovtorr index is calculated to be 2.26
